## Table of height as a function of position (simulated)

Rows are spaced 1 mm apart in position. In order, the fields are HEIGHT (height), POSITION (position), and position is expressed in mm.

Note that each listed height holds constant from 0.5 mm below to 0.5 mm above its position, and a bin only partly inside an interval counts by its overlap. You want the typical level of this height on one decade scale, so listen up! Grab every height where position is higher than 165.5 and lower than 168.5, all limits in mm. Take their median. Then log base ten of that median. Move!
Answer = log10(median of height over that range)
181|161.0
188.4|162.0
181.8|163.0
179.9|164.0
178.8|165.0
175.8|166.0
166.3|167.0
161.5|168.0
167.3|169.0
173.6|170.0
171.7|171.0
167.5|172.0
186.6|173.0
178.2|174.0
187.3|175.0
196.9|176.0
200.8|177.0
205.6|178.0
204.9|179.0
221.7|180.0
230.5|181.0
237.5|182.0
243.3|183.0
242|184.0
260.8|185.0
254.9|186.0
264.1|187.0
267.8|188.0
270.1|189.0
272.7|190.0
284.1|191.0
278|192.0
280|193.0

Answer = 2.22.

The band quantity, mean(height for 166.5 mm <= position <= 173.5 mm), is 171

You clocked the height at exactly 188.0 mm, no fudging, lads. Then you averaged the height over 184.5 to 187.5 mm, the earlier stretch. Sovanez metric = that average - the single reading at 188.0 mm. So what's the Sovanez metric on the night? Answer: -8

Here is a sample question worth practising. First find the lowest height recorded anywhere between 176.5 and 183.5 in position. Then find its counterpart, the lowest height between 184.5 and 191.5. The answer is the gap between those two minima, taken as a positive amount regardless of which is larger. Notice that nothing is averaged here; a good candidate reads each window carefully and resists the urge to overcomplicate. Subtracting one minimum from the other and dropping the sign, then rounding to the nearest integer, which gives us 54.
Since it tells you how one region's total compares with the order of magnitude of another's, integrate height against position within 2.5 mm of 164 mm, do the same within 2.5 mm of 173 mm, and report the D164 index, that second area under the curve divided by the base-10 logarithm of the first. 301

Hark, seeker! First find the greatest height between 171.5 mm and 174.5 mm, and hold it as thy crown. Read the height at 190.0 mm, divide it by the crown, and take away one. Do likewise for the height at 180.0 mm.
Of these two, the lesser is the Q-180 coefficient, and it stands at 0.19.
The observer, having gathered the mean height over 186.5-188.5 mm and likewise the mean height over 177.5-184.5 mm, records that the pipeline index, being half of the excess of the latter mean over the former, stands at -20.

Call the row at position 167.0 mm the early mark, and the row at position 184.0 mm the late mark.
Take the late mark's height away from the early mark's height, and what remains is -76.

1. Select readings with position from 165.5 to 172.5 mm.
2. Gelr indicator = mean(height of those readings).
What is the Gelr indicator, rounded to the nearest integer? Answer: 169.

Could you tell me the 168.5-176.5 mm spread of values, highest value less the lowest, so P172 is 30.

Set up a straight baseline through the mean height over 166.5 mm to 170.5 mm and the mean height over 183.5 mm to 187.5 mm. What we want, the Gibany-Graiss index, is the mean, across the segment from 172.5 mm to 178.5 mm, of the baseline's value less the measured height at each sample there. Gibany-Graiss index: 11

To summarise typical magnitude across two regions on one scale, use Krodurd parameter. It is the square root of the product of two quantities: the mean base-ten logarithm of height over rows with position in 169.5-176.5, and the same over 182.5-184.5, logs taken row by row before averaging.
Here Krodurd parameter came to 2.32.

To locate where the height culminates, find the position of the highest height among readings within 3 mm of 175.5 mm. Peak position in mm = 178.0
